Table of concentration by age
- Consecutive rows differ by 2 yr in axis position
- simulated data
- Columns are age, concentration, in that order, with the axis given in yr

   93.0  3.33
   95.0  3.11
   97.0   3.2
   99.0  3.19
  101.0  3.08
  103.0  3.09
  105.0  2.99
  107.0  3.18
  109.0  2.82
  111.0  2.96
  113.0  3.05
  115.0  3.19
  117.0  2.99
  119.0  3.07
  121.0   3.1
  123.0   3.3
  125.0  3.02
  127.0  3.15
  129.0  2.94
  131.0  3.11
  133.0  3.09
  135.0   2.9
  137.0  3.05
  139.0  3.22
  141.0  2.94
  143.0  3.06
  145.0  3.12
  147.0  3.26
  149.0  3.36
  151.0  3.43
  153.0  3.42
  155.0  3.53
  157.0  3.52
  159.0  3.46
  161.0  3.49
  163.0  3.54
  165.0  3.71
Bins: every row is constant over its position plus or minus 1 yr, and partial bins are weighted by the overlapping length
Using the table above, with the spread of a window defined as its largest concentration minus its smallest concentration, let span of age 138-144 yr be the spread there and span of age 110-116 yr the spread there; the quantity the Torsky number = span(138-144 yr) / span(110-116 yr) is 1.2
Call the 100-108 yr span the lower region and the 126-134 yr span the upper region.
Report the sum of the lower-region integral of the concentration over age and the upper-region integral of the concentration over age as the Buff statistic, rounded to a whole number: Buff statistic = 49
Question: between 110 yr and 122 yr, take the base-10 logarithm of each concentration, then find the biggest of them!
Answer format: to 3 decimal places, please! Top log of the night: 0.504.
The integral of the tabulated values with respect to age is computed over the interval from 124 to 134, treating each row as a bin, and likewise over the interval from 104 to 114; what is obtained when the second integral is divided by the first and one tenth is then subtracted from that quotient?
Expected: 0.88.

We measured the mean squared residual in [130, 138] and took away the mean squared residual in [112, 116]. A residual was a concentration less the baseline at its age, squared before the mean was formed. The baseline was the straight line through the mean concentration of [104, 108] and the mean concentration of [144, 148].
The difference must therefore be 0.02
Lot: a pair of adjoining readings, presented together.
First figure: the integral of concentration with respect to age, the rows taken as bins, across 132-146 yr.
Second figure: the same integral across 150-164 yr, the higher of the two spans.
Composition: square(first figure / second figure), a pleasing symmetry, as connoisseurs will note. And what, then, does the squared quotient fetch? 0.77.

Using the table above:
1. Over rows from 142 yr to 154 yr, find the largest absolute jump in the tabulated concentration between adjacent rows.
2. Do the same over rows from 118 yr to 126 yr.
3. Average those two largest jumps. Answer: 0.21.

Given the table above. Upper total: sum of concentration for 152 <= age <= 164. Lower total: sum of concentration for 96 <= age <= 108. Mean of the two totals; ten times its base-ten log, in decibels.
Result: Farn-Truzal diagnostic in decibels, 13.0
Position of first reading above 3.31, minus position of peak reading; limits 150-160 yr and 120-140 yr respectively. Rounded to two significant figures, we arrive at 28 yr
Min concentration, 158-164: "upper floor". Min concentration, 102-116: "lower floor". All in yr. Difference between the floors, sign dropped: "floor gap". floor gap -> 0.64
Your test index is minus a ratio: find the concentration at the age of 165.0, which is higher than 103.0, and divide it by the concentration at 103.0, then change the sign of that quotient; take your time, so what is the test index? -1.20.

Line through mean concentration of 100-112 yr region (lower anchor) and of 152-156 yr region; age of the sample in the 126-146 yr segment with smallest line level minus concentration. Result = 127.0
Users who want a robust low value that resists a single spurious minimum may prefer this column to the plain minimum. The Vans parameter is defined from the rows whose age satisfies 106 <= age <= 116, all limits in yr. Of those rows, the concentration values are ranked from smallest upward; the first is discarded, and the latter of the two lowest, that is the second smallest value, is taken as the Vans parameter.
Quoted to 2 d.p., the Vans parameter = 2.96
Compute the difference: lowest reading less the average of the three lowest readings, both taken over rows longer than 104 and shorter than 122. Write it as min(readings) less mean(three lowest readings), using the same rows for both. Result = -0.10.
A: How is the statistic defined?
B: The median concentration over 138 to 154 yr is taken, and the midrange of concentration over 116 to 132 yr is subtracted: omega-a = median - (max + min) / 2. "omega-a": 0.12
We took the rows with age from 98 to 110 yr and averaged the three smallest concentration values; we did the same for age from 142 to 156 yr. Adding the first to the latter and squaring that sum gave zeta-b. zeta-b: 37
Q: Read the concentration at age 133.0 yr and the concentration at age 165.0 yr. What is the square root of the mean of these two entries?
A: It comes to 1.84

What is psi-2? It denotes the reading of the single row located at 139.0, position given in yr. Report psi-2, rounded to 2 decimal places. 3.22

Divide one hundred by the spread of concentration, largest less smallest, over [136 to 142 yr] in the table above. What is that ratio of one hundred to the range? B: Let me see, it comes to 357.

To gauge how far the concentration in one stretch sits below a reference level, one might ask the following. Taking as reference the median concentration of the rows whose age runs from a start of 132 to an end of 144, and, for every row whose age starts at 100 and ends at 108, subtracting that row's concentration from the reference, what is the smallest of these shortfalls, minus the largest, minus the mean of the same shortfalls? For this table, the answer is -0.16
